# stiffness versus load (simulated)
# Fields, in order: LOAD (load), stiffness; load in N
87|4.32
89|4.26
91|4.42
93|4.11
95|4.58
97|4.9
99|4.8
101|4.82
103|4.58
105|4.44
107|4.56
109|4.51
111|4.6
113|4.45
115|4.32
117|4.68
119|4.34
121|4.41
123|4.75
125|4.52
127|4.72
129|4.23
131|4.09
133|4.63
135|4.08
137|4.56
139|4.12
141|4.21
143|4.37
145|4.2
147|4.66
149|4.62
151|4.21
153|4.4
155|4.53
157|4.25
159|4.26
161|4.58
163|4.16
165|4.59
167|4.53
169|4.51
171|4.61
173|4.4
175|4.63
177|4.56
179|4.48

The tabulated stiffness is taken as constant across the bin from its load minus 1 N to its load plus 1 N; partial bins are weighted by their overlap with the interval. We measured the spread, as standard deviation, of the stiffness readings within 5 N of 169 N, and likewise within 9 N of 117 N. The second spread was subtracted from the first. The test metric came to -0.06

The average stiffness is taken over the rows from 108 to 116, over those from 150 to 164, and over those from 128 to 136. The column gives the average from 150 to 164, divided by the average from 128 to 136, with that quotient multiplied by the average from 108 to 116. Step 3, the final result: 4.56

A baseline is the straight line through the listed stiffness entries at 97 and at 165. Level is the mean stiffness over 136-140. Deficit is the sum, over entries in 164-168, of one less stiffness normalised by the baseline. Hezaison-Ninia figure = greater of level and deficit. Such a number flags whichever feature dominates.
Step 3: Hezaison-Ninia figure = 4.34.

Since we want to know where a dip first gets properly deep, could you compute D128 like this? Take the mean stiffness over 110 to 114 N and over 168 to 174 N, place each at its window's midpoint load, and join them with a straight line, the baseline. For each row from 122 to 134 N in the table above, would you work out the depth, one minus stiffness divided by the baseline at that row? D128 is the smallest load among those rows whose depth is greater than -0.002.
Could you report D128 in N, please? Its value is 125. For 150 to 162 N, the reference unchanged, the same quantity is 151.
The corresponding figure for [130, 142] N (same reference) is 131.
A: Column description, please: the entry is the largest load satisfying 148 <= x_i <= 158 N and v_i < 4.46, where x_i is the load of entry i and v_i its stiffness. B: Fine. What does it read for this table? 157 N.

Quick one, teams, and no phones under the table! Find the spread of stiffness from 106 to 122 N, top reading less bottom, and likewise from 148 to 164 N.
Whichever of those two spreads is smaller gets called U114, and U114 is 0.36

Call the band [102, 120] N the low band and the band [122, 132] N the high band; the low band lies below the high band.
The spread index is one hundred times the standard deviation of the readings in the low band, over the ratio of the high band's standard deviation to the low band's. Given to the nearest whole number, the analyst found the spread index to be 5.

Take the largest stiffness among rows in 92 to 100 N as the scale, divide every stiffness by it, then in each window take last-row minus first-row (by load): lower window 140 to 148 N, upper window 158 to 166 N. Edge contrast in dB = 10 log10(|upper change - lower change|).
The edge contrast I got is -16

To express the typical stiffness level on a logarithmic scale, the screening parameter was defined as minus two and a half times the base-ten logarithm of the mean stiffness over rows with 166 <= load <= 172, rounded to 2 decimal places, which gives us -1.65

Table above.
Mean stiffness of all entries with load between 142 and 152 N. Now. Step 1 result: 4.41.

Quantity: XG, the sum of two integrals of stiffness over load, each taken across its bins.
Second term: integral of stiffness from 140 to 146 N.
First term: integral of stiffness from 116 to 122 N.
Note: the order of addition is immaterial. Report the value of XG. 52.4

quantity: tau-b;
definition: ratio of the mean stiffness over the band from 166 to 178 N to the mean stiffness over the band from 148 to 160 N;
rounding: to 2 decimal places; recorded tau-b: 1.04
